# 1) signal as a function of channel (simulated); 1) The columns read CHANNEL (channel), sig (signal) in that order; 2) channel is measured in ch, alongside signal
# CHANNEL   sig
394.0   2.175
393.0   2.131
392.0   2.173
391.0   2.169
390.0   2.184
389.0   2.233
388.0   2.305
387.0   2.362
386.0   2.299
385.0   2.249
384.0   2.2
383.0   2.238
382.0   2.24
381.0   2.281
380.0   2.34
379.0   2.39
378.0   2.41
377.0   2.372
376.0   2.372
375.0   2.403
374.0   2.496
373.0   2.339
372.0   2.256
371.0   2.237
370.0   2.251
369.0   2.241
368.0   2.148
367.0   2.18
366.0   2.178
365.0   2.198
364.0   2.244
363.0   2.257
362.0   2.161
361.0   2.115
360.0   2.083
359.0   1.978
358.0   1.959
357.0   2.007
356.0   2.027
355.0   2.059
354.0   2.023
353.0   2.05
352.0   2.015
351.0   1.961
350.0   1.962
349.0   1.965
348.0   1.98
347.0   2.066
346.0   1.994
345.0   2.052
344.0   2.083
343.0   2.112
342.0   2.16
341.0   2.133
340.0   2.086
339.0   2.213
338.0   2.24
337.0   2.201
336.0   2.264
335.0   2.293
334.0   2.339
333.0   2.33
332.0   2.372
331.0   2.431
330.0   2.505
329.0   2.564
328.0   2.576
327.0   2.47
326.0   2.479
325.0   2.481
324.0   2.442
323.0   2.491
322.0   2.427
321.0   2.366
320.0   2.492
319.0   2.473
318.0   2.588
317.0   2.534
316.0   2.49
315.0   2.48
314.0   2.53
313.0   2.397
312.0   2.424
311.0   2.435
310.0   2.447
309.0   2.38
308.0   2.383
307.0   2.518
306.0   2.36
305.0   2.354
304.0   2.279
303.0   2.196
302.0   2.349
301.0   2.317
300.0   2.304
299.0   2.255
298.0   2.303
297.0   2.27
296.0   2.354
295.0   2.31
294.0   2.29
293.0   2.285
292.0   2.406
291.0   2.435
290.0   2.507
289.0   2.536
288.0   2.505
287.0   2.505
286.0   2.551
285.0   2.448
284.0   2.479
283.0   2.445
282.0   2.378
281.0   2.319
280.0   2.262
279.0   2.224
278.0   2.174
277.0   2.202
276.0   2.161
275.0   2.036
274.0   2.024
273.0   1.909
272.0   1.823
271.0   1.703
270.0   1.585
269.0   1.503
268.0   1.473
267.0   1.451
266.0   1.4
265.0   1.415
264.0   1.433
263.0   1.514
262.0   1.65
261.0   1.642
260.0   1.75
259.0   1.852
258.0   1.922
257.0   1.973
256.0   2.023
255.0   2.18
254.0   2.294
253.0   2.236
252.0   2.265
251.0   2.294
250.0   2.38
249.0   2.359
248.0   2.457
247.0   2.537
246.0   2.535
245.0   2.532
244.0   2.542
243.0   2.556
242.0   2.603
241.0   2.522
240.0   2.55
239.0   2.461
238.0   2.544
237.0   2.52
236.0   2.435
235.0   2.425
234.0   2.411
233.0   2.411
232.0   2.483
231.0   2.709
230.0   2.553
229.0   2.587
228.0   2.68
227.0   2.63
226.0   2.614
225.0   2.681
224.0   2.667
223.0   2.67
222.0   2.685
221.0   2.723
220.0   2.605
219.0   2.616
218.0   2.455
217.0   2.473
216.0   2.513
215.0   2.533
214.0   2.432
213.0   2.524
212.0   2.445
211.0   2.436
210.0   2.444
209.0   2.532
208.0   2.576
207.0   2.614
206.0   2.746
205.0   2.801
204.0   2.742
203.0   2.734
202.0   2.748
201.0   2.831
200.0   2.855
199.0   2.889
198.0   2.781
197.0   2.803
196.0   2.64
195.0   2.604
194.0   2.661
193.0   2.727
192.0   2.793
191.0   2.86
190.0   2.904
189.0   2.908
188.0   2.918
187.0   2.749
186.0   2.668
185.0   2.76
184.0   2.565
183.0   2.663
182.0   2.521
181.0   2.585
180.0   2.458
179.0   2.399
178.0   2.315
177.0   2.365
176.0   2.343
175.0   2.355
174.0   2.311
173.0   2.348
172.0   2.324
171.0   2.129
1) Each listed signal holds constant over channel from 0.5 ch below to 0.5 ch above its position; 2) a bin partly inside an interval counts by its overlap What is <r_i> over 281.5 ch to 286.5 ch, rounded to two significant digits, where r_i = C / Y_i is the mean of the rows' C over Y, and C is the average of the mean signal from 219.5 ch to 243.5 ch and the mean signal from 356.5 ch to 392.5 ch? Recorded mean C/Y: 0.98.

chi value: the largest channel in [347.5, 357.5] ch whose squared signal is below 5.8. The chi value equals 357.0 ch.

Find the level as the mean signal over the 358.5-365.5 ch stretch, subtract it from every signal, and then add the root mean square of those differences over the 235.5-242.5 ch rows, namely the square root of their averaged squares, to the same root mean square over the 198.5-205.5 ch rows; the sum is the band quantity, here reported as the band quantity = 1.03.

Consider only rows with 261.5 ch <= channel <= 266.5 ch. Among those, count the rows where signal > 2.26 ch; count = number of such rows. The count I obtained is 0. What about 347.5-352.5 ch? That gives 0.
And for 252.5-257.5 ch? 1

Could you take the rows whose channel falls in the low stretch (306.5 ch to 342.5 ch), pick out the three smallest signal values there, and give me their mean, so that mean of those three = 2.13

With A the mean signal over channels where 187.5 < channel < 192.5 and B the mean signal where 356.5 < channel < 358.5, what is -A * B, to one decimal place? -5.7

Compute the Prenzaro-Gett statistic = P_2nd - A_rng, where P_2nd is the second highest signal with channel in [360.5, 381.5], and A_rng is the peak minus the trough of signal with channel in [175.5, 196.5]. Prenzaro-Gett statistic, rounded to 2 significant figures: 1.8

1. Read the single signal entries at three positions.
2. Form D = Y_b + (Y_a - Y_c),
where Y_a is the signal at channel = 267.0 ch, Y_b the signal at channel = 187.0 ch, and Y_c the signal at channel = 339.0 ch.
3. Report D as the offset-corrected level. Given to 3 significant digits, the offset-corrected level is 1.99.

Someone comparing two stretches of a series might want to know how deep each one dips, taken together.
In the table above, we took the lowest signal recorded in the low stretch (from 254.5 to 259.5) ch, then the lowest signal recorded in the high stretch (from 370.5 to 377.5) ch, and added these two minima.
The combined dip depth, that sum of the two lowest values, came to 4.09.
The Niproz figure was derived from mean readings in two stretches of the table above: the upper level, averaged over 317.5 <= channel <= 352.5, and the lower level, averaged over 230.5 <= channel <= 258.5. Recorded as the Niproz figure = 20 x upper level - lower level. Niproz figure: 43.1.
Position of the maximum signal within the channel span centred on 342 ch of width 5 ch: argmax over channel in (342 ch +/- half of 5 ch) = 342.0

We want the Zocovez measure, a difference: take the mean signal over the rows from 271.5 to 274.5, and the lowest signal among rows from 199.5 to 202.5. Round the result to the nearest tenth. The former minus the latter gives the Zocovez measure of -0.8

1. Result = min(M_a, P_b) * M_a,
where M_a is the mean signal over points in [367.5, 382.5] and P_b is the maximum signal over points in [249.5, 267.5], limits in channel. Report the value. 5.37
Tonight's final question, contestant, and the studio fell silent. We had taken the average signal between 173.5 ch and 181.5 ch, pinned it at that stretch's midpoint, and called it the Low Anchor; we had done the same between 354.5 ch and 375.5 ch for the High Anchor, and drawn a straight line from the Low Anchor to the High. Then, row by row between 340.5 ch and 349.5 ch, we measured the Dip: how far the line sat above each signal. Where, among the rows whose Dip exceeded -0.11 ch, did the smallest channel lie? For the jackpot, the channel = 341.0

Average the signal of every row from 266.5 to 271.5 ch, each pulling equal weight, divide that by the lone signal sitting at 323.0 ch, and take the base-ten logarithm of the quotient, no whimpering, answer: -0.21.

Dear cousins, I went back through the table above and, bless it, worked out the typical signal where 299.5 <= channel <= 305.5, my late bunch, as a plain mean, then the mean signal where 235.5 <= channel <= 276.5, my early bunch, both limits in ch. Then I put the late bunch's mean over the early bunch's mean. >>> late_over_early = 1.11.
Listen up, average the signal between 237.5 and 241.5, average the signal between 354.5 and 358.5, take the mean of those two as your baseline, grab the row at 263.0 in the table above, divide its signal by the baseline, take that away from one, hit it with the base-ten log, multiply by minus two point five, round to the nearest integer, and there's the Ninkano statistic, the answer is 1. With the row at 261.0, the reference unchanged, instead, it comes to 1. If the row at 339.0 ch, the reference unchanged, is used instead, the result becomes 4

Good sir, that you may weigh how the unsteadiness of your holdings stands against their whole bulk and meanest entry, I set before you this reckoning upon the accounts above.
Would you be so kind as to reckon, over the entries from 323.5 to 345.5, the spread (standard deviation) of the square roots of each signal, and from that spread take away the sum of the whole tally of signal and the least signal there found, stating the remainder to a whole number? -53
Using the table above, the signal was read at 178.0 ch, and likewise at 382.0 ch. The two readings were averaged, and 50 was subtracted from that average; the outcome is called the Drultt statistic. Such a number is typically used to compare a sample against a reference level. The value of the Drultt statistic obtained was -47.72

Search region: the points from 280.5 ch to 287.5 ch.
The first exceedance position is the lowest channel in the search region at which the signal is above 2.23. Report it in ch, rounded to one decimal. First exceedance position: 281.0 ch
